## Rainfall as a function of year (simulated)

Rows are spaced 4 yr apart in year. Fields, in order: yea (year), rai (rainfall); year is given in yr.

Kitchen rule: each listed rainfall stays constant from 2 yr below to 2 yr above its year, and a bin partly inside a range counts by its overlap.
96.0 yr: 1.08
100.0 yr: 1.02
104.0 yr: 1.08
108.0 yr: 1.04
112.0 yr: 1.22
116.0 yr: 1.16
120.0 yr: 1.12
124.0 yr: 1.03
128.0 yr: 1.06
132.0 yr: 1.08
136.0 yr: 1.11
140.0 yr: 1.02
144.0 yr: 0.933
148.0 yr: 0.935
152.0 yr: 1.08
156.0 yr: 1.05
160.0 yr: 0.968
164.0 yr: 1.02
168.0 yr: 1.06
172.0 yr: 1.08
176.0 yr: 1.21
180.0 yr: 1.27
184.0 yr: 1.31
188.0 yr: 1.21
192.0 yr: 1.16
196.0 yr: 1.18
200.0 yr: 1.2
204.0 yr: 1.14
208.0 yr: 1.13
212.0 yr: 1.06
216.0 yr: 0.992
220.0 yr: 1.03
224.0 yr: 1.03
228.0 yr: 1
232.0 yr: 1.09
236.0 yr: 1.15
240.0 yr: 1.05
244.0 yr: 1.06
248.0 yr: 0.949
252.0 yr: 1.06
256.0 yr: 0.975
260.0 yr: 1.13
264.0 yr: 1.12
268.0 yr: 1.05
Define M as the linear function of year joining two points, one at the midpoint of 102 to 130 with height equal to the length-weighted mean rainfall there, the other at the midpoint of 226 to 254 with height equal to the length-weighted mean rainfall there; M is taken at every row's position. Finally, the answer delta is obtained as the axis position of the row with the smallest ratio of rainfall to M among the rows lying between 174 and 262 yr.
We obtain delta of 248.0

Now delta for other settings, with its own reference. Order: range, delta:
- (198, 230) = 216.0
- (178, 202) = 192.0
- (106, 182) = 144.0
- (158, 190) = 160.0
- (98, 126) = 100.0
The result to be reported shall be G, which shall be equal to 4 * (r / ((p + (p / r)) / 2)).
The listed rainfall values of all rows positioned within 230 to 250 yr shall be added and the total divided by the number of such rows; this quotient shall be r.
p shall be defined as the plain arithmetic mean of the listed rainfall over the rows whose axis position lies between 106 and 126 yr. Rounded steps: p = 1.11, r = 1.06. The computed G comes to 3.92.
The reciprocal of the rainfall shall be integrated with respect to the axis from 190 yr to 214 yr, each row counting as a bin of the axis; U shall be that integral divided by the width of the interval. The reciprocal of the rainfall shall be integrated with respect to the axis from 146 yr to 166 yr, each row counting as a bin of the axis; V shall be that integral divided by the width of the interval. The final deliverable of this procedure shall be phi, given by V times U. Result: 0.87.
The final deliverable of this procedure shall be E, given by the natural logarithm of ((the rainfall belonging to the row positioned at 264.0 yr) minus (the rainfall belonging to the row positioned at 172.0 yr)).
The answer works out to -3.2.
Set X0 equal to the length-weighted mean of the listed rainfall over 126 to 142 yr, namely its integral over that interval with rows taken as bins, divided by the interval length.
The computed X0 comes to 1.07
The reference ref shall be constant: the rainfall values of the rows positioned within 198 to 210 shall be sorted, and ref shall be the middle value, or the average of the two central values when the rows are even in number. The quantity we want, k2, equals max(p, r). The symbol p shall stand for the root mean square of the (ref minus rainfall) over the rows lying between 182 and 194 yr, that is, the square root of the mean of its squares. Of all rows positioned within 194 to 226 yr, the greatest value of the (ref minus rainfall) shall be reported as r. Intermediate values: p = 0.11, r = 0.15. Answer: 0.148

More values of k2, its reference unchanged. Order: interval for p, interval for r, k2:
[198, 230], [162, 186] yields 0.120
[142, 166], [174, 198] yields 0.153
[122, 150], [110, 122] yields 0.132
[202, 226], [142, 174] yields 0.207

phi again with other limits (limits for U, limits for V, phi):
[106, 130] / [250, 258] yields 0.89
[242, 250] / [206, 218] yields 0.94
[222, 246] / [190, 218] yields 0.84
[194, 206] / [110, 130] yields 0.77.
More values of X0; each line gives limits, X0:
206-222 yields 1.05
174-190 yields 1.25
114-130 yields 1.09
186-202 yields 1.19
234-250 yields 1.05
